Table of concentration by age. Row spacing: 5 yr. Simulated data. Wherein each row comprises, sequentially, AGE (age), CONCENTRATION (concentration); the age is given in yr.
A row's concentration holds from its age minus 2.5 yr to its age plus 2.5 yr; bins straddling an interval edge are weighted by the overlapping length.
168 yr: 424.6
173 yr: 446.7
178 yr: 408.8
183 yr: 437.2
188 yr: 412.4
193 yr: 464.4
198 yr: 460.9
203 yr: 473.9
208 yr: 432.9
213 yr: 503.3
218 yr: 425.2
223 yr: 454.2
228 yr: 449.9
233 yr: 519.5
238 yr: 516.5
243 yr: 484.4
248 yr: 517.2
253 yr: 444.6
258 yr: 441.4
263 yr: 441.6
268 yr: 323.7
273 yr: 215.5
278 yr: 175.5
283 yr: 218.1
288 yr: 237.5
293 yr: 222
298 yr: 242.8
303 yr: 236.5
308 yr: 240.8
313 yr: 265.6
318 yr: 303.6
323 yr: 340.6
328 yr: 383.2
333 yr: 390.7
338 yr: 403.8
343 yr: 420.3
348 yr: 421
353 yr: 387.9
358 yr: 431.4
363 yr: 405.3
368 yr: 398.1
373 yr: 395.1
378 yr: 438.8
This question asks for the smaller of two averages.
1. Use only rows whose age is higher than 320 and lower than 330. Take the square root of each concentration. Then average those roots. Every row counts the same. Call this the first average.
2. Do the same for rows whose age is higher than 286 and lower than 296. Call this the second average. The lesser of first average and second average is 15.2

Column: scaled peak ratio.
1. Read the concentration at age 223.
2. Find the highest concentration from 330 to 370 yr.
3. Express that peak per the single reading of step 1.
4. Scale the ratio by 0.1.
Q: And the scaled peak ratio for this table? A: 0.095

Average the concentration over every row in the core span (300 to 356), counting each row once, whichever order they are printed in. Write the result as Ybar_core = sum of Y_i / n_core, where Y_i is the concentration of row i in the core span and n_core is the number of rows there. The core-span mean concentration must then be 345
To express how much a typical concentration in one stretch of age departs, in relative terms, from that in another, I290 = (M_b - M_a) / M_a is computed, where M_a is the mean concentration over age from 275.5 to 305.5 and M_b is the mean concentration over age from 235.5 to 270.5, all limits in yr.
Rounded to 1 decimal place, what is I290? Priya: 1.0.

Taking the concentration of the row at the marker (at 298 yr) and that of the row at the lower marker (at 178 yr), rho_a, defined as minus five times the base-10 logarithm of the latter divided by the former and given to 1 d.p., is -1.1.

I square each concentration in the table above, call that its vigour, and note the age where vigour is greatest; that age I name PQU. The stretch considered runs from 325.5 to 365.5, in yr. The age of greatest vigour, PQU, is 358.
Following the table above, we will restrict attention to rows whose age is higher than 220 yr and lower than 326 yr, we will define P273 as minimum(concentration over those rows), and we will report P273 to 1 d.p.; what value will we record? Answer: 175.5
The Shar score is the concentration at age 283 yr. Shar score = 218.1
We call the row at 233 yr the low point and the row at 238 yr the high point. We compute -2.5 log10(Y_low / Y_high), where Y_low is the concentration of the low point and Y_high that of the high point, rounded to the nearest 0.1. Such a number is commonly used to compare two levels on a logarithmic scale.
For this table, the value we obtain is 0.0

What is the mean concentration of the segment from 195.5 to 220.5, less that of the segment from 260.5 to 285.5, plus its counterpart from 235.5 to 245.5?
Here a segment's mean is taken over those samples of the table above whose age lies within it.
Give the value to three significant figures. 685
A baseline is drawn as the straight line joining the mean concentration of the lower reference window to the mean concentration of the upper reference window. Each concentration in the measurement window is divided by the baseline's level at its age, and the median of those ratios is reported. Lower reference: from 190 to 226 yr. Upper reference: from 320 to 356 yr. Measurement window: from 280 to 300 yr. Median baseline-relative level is 0.55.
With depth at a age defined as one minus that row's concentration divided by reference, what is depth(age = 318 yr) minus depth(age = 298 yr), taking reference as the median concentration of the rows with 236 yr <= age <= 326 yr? -0.21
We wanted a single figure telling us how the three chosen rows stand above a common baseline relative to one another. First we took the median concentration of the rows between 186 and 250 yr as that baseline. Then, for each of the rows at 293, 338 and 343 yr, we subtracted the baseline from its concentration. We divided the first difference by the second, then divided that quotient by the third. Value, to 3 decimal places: -0.091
